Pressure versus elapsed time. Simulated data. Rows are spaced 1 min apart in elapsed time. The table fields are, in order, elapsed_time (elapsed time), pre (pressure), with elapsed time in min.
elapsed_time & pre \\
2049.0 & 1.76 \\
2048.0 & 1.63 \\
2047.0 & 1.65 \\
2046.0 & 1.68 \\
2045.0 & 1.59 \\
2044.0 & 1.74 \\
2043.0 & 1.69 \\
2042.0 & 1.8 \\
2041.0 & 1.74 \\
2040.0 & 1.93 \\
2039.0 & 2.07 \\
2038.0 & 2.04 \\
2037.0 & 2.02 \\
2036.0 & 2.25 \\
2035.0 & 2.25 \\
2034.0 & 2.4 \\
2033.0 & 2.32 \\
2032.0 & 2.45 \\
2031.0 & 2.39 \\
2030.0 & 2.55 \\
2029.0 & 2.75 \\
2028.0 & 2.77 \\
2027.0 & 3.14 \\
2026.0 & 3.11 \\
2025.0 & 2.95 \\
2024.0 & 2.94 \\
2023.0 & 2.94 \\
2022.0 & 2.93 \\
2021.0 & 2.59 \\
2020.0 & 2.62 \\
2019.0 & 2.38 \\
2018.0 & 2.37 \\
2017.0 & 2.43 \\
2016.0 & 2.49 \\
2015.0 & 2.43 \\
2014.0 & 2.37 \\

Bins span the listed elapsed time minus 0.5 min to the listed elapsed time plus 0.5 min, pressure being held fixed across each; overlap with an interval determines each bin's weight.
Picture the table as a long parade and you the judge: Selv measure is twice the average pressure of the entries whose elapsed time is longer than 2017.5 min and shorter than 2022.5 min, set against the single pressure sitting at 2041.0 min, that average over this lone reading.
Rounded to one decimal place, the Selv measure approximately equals 3.0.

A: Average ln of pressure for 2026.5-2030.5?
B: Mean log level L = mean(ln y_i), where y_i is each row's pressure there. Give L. 1.0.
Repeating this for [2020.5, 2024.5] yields 1.0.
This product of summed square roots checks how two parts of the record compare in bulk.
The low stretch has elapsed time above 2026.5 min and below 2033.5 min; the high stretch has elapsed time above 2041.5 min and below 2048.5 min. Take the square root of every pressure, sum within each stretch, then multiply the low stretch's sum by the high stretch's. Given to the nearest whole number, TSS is 103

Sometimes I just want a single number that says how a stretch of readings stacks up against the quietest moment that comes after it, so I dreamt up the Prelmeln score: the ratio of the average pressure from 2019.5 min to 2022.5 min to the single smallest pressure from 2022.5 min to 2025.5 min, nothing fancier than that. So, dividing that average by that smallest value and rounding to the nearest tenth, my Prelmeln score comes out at 0.9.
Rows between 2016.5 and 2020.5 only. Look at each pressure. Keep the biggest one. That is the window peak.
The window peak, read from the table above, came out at 2.62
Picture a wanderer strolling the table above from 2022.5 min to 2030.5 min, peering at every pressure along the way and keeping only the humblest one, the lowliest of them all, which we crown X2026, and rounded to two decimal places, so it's 2.55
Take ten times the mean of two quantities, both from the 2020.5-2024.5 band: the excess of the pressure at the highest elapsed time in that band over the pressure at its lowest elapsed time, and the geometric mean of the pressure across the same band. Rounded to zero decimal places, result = 16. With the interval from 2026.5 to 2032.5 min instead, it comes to 10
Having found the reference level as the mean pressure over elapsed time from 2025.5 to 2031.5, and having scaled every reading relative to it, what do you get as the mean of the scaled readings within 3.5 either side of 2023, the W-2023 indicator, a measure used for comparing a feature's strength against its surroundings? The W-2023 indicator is 1.03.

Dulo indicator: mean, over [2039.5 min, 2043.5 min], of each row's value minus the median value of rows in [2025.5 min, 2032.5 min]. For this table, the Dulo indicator -1.0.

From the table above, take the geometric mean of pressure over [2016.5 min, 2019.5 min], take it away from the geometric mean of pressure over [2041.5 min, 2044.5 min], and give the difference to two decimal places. -0.65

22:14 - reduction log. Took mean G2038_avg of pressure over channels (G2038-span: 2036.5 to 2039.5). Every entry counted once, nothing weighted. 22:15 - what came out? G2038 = 2.0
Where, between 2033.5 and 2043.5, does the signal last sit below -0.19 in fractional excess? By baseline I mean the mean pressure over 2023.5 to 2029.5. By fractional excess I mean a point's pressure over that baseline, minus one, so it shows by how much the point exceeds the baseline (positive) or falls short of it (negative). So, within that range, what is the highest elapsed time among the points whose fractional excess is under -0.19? 2043.0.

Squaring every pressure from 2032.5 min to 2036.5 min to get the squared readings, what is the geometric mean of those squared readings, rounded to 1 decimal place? 5.3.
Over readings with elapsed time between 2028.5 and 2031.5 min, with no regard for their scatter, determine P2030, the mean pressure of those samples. 2.6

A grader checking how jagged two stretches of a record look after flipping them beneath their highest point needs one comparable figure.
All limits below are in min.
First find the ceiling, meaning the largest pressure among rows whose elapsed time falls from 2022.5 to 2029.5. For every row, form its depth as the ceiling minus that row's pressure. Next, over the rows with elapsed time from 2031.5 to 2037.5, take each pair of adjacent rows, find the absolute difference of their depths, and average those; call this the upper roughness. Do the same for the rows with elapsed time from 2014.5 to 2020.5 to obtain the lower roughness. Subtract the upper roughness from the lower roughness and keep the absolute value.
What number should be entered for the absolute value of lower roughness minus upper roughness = 0.032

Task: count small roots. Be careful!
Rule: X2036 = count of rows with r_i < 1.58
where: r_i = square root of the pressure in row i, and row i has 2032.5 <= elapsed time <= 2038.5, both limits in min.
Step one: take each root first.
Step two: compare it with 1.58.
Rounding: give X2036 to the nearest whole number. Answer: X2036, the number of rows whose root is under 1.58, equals 6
